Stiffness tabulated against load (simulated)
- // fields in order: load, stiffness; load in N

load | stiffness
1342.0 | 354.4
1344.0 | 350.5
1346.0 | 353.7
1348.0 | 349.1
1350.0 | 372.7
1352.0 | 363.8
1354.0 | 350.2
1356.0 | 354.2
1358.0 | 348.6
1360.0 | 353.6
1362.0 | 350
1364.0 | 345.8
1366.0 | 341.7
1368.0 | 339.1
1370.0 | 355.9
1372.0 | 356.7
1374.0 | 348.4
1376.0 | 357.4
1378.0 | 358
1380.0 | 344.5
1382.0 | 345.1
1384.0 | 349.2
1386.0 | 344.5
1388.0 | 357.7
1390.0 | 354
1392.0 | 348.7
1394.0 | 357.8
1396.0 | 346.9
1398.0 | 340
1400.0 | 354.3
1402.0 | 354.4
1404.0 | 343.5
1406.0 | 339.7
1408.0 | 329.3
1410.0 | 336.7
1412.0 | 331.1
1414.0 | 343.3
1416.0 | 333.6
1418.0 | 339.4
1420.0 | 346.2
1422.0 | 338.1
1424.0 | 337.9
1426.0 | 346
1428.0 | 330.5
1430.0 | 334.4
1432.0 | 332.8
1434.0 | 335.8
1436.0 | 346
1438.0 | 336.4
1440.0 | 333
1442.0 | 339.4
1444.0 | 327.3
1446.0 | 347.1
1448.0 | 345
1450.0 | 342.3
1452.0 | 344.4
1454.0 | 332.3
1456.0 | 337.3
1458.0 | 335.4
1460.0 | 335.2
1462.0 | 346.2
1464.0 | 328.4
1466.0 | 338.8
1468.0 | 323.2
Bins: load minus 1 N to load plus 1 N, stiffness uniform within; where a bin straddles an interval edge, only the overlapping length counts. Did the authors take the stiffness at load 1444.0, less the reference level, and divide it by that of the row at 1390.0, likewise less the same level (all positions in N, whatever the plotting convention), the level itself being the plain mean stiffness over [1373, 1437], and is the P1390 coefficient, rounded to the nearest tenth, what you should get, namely -1.6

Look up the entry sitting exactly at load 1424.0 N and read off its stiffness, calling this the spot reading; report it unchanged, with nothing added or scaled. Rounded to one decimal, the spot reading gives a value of 337.9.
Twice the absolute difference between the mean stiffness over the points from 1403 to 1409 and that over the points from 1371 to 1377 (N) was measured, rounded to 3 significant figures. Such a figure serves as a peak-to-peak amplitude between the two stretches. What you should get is 33.3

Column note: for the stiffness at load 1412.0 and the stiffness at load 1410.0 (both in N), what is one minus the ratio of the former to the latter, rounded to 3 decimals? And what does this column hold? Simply 0.017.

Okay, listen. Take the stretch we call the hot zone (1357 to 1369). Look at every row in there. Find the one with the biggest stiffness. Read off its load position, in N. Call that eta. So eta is 1360.0 N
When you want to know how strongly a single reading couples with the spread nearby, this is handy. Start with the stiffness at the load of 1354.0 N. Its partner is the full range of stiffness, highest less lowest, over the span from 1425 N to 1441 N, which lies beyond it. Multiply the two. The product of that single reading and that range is 5428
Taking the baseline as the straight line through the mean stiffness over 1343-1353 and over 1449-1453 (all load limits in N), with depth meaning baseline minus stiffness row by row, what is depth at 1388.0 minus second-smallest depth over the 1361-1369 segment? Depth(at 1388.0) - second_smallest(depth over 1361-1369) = -15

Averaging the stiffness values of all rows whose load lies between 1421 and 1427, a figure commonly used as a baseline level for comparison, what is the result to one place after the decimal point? 340.7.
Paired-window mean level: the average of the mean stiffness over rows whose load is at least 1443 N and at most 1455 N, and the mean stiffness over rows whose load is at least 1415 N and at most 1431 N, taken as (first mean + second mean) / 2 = 339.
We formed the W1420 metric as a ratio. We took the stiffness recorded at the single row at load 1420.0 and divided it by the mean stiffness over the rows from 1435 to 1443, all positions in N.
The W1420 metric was 1.02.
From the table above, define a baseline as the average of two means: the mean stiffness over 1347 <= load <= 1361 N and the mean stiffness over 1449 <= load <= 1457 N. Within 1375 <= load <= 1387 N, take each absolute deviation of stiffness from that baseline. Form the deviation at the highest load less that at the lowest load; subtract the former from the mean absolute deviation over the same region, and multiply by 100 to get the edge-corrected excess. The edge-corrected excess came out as 1188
